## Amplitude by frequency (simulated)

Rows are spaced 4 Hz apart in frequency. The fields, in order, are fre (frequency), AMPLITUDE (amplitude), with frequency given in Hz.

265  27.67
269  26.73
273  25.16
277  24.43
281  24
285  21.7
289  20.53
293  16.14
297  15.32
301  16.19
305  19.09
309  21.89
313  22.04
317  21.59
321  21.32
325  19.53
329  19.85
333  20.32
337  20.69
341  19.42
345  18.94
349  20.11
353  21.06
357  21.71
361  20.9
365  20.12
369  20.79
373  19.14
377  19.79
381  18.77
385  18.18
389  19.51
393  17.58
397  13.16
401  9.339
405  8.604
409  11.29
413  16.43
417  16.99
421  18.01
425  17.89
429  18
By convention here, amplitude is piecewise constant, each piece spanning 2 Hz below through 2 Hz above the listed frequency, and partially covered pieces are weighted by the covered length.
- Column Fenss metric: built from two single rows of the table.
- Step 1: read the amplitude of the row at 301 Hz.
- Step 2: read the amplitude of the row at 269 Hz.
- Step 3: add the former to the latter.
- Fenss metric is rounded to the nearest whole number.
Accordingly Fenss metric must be 43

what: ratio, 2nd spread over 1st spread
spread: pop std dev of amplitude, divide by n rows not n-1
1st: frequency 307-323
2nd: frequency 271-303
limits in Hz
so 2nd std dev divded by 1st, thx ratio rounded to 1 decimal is 13.7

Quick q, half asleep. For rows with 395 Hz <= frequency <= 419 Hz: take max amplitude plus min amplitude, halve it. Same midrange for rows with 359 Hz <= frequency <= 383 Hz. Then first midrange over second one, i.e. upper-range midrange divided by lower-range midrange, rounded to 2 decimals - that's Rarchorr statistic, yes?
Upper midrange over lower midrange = 0.65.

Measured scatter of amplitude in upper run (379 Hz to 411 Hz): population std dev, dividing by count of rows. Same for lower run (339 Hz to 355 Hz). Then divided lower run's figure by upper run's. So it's 0.2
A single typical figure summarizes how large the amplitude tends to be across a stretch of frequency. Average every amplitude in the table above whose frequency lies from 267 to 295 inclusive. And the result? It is 22.7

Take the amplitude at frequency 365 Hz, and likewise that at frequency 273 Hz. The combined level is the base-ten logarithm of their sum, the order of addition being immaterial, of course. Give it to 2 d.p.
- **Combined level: 1.66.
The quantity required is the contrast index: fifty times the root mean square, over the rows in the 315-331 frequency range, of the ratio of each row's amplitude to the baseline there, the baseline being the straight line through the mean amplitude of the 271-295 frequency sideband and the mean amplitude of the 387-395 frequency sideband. 49.7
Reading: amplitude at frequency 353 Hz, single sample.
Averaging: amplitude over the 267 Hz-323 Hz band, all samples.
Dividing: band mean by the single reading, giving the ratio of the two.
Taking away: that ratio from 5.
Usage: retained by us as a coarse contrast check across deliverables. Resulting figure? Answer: 4.00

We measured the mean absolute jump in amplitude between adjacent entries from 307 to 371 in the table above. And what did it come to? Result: 0.71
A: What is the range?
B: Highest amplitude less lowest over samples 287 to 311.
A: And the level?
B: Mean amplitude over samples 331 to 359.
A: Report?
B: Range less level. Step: -14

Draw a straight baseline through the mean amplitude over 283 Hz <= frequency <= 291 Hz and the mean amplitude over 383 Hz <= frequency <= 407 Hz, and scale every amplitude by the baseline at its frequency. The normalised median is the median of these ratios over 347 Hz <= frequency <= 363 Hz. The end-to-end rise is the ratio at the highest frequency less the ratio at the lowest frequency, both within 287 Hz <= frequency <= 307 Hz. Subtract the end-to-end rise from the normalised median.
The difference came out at 1.28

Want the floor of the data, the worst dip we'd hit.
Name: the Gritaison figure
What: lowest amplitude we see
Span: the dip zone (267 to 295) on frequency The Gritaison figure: 16.14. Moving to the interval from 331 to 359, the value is 18.94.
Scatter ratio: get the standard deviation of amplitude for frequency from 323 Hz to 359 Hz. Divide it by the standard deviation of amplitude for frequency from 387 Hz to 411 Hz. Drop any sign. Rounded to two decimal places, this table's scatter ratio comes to 0.20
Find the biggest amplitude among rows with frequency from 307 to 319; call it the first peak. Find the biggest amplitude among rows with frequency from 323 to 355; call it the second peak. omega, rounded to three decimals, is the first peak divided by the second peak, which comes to 1.047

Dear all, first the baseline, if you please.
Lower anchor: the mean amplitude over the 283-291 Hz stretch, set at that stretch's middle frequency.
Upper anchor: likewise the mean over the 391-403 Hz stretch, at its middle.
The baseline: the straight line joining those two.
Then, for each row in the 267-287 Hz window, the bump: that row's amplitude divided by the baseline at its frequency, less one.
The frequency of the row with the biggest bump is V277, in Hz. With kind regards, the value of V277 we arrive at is 269 Hz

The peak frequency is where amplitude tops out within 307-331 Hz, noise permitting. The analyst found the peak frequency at 313 Hz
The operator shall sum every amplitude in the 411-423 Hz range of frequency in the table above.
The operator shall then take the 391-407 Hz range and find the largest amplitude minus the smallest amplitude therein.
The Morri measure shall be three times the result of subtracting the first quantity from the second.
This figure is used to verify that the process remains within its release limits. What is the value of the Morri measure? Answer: -127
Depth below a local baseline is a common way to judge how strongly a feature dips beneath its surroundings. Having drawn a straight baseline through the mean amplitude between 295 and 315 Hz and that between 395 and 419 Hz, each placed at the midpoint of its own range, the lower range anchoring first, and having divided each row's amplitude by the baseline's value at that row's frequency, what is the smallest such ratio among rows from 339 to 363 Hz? 1.2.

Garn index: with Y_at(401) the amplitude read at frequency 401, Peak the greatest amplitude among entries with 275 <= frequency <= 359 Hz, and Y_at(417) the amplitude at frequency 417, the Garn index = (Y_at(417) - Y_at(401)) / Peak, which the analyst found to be 0.31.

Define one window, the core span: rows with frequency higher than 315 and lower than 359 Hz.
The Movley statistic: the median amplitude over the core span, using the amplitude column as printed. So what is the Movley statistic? 20.3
